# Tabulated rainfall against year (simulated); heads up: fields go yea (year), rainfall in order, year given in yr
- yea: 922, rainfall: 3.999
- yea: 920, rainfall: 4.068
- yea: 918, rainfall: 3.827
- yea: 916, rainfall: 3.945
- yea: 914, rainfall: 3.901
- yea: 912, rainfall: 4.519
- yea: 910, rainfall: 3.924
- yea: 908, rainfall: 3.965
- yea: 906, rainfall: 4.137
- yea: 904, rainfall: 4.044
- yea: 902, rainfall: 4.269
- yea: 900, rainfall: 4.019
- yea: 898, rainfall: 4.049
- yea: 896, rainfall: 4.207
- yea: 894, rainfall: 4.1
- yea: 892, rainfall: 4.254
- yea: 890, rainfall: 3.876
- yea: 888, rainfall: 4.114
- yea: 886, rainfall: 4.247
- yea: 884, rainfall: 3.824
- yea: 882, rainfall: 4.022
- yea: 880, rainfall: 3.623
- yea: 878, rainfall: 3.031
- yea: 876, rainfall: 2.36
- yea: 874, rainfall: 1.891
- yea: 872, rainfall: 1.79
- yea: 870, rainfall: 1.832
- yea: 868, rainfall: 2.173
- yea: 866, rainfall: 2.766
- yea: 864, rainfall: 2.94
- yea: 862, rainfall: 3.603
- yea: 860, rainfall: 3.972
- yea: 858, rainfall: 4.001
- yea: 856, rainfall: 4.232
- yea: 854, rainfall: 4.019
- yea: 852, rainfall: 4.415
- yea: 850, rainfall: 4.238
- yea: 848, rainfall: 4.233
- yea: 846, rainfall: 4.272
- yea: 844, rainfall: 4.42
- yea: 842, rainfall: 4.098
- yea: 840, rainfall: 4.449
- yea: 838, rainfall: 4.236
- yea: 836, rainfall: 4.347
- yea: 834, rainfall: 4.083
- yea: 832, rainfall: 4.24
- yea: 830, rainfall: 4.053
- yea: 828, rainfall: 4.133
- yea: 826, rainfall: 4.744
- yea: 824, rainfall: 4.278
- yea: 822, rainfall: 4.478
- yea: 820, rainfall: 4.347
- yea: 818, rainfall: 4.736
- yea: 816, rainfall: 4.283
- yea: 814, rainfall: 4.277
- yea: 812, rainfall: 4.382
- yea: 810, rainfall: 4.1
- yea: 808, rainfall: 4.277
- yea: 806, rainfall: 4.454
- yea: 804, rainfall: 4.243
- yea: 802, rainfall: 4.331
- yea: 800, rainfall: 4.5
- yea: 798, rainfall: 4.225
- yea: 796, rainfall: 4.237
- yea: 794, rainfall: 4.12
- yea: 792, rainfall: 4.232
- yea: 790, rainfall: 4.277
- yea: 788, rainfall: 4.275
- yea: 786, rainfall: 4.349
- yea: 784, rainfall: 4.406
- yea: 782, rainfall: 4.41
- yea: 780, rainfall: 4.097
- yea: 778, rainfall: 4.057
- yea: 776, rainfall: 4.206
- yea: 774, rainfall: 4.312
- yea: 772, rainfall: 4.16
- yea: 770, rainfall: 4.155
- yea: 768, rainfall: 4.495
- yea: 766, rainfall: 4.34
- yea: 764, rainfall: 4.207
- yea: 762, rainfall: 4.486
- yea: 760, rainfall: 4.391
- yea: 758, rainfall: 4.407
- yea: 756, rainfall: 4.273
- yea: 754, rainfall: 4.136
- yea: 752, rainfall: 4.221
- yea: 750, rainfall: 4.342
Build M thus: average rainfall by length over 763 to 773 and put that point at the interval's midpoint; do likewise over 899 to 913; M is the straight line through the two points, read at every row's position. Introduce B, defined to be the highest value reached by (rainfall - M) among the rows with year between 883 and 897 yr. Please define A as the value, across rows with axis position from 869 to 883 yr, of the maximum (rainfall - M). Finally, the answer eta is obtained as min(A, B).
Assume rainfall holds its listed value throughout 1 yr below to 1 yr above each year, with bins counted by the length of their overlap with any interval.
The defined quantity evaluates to -0.13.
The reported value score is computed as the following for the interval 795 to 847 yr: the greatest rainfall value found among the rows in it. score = 4.744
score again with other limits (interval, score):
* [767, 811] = 4.5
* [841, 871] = 4.42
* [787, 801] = 4.5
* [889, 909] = 4.269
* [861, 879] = 3.603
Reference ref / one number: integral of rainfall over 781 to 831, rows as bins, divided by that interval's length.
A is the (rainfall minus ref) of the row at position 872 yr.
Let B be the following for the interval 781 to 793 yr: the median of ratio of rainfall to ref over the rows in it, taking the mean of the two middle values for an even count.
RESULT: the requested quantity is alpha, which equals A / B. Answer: -2.5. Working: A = -2.5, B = 0.997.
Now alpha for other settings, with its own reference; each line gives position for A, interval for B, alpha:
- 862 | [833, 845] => -0.7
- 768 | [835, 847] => 0.2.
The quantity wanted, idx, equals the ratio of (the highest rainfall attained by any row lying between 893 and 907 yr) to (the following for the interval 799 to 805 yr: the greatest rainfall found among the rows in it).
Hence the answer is 0.95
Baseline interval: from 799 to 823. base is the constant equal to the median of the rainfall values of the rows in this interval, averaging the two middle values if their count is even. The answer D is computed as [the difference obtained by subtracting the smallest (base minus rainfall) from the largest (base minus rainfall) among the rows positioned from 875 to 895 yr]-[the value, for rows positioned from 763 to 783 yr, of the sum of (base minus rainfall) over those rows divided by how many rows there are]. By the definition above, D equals 1.8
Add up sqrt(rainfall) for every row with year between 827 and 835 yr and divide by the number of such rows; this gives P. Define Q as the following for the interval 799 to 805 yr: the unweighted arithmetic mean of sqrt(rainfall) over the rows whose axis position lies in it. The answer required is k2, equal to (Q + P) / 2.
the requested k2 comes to 2.06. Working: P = 2.03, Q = 2.087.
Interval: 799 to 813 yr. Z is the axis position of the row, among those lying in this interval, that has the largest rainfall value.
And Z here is 800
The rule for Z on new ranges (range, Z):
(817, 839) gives 826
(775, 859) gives 826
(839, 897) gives 840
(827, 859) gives 840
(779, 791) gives 782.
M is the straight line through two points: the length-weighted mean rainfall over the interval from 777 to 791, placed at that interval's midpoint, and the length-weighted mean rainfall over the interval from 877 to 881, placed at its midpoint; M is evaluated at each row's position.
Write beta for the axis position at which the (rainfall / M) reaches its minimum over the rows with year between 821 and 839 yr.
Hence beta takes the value 830 yr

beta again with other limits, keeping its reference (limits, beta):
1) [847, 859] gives 854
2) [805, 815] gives 810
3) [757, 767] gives 764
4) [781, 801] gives 794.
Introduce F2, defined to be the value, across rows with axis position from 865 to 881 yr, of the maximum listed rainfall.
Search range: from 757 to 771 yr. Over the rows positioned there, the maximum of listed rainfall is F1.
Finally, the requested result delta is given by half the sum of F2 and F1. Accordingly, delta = 4.1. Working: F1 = 4.495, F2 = 3.623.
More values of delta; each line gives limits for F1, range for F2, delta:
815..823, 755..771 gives 4.6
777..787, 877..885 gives 4.2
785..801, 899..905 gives 4.4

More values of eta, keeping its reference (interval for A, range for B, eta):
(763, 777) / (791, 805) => 0.22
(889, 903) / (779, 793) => 0.14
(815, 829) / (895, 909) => 0.14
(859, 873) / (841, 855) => -0.20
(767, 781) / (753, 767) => 0.21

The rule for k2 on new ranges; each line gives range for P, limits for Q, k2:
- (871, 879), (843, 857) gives 1.78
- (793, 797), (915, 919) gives 2.01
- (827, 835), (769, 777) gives 2.04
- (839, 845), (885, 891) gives 2.05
